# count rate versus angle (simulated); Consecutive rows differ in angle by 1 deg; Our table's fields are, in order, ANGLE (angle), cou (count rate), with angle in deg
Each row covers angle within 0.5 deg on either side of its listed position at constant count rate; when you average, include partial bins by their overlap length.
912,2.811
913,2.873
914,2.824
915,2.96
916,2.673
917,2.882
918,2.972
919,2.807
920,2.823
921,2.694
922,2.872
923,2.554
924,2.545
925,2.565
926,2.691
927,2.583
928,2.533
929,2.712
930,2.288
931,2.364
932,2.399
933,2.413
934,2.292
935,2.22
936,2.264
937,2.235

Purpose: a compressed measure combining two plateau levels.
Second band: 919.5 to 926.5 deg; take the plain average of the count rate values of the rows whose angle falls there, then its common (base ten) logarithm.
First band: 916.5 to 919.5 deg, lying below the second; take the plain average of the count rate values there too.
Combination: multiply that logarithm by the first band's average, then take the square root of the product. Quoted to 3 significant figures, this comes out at 1.11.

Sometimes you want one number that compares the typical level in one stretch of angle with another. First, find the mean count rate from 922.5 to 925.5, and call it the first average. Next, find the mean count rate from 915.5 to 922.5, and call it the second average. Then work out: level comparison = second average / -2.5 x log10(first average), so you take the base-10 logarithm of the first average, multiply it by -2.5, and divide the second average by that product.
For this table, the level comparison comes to -2.77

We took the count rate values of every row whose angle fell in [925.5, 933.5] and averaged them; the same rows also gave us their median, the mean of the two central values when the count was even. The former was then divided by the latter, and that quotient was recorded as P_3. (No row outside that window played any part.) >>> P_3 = 1.01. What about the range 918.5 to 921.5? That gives 0.99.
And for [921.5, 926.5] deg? 1.03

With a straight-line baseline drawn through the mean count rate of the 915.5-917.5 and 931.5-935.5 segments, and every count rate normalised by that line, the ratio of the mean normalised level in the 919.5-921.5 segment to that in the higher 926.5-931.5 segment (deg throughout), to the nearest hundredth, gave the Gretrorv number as 1.01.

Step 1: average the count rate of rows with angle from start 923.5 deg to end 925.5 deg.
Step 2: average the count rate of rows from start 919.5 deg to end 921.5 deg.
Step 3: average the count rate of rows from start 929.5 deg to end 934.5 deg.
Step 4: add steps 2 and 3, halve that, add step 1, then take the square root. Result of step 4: 2.26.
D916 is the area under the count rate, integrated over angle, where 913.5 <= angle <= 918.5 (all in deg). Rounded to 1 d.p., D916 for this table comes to 14.3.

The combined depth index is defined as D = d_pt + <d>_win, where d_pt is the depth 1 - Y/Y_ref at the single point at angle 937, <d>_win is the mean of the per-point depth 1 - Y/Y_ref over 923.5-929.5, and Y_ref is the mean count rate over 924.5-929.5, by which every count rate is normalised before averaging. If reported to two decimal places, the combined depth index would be 0.15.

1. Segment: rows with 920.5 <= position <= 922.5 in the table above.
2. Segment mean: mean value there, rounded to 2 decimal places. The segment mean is 2.78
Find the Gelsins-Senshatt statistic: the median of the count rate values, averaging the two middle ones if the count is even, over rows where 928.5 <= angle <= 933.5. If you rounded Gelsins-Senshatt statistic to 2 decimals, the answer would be 2.40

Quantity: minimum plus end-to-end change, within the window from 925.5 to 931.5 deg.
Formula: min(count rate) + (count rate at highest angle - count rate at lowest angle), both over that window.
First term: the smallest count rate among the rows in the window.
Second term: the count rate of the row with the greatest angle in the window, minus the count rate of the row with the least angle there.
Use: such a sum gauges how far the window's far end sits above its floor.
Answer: 1.96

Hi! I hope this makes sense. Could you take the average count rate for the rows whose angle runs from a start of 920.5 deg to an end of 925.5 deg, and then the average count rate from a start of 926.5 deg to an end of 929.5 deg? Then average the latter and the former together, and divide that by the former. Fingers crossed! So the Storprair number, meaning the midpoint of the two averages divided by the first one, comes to 0.993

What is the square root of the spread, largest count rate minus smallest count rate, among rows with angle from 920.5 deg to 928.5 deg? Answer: 0.58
